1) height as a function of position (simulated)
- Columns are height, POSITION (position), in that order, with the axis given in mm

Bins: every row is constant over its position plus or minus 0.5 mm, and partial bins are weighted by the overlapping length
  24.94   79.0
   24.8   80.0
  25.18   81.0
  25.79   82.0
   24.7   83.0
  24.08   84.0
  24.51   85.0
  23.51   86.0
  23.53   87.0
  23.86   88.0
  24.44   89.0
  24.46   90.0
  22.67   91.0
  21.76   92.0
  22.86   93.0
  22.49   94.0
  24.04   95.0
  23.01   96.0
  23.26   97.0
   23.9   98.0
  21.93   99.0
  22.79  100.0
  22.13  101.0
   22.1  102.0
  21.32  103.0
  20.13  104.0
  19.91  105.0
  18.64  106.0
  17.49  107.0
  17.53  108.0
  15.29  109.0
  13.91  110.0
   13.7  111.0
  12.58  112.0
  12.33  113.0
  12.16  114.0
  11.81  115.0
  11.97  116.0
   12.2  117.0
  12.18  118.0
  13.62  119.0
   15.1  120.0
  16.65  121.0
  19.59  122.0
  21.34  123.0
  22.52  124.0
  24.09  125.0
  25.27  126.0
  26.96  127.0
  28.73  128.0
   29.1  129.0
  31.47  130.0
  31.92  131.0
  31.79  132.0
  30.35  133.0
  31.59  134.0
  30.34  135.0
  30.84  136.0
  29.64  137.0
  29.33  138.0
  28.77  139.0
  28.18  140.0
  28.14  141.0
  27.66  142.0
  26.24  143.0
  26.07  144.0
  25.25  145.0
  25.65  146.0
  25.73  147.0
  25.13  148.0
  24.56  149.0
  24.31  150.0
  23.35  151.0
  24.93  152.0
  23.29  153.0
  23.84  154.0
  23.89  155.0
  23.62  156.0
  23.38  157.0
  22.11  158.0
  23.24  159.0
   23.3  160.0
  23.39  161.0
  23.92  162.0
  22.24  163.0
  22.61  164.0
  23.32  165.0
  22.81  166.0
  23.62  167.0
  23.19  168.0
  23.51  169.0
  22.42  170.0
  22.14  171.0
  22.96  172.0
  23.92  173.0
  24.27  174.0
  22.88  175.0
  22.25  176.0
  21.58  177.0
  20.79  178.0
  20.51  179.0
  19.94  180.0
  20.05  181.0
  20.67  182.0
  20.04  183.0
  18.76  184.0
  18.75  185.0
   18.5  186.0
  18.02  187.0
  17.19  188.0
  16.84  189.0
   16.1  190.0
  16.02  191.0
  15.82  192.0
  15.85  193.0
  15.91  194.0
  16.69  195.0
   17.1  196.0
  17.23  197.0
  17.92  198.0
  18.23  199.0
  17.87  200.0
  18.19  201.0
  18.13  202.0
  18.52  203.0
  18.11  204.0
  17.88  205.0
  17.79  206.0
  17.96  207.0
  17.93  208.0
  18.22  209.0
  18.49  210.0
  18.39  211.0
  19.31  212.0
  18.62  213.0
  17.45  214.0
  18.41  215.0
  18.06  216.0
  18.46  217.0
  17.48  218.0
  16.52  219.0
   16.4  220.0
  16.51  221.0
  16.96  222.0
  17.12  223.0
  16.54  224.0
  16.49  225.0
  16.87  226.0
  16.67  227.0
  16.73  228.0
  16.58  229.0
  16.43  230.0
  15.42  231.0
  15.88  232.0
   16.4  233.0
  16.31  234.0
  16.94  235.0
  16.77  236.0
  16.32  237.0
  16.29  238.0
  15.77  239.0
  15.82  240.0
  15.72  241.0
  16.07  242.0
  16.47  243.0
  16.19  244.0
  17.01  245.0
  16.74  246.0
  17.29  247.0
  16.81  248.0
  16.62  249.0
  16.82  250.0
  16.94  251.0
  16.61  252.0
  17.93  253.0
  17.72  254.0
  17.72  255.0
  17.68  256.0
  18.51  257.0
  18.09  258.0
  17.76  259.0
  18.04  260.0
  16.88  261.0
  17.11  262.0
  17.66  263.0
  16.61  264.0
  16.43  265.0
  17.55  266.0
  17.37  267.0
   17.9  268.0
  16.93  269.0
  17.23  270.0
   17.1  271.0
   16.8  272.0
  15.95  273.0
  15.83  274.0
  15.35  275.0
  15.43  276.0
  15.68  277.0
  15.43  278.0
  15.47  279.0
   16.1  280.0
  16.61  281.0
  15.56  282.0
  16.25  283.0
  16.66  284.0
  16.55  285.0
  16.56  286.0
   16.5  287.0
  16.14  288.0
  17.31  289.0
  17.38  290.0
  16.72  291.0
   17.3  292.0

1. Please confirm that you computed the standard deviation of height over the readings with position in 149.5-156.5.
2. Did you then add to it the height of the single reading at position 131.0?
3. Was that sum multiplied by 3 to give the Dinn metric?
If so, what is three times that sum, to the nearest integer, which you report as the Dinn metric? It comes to 97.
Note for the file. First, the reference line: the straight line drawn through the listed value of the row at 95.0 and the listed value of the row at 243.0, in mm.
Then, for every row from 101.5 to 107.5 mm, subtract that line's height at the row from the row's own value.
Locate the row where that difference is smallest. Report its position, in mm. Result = 107.0 mm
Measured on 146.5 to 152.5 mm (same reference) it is 151.0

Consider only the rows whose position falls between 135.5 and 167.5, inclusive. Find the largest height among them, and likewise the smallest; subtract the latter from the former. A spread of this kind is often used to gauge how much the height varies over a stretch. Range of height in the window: 9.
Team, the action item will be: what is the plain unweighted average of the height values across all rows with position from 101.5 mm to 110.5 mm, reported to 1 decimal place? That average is 18.5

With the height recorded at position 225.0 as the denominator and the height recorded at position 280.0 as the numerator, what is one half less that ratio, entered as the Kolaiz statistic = -0.48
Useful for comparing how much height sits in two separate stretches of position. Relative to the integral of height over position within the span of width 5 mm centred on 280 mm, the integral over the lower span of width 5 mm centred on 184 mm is 1.22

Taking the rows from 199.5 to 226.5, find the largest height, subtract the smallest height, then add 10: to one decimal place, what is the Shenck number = 12.9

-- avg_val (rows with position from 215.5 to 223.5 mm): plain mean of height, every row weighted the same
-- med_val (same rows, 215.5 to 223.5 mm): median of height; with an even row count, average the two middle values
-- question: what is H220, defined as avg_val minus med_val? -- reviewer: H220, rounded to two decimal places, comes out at 0.15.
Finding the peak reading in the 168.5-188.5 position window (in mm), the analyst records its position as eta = 174.0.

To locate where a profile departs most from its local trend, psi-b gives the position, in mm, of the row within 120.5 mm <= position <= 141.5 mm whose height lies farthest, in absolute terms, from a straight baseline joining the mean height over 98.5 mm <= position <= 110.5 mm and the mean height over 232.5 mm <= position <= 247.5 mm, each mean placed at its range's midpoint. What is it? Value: 131.0 mm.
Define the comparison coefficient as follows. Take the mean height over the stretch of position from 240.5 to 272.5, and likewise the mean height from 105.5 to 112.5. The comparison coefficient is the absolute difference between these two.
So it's 1.5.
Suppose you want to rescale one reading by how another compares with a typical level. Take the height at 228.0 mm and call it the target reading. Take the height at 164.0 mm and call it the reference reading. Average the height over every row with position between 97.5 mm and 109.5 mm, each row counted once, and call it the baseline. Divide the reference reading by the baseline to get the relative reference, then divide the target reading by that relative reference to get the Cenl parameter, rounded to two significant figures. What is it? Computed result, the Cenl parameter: 15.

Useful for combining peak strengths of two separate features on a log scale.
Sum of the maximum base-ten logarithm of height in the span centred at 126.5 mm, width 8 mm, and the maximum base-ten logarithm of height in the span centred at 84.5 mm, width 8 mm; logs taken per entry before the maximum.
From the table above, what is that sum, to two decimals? 2.91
